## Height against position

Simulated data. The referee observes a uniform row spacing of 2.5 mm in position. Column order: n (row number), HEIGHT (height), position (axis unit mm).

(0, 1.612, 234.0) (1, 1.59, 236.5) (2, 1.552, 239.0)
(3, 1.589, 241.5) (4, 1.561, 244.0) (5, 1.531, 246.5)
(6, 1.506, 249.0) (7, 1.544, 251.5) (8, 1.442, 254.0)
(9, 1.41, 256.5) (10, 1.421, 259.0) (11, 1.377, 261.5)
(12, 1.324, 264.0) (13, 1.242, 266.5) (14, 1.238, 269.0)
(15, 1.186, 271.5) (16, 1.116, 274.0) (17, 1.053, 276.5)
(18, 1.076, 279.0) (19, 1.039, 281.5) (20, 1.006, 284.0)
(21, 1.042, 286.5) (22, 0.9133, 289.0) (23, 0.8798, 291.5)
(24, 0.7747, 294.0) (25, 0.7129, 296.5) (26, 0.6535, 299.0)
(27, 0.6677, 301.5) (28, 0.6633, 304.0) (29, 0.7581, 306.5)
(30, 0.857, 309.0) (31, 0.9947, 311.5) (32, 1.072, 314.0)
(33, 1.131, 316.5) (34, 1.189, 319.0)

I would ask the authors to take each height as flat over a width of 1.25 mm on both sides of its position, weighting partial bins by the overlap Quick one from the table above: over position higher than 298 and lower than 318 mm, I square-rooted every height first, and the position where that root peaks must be 316.5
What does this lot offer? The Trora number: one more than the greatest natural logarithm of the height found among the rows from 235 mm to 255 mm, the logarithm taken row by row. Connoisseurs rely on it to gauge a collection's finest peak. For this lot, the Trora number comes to 1.5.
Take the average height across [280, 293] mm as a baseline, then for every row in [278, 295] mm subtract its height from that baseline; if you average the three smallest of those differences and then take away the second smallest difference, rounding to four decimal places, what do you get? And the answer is -0.0103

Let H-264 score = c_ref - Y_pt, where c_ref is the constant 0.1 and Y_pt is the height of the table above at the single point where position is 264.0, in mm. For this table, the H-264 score -1.2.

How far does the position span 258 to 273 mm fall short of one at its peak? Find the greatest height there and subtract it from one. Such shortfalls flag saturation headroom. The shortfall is -0.42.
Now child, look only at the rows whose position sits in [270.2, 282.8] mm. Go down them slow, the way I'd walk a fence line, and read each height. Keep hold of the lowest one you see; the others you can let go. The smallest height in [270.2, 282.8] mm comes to 1.039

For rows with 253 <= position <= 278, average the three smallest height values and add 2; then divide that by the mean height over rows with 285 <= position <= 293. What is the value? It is 3.3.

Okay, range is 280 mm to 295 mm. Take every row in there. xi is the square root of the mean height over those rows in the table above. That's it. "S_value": 0.97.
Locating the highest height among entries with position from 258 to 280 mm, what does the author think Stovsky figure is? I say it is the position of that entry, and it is 259.0 mm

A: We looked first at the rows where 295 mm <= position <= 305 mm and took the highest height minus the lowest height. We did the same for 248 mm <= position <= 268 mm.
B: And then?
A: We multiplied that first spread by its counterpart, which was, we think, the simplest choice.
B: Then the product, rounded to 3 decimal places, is 0.018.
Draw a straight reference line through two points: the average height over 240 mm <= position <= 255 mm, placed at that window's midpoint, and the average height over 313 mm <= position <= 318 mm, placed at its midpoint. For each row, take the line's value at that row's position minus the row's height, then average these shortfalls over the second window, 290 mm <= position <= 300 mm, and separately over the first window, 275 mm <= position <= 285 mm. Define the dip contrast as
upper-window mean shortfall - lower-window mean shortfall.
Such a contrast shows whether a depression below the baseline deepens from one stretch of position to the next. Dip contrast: 0.19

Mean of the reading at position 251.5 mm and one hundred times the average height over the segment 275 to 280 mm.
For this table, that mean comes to 54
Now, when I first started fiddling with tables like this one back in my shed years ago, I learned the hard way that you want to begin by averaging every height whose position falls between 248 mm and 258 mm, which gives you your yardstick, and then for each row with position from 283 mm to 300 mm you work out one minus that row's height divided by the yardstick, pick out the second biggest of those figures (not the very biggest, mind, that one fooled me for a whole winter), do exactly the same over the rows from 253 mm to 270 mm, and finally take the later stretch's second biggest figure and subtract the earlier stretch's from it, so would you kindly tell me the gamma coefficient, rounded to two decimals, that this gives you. 0.36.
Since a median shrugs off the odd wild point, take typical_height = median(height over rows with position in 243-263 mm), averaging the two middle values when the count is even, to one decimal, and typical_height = 1.5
